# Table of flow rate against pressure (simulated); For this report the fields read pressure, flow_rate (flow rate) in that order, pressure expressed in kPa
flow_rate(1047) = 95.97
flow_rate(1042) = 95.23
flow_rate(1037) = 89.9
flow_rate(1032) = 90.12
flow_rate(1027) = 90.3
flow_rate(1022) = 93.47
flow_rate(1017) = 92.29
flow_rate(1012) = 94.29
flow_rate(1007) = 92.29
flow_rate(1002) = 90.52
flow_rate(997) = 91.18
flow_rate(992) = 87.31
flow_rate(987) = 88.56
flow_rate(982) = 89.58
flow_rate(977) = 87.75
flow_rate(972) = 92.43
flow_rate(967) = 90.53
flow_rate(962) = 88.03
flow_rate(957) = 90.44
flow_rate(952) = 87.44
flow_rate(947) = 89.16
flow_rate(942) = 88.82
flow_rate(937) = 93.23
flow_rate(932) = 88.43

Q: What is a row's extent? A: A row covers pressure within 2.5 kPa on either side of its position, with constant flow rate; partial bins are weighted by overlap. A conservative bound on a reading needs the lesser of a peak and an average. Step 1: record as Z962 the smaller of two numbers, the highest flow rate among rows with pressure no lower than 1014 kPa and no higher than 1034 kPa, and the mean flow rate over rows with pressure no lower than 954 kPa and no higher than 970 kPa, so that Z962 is 89.7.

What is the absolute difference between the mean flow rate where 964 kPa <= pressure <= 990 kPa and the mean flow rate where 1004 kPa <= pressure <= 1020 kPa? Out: 3.2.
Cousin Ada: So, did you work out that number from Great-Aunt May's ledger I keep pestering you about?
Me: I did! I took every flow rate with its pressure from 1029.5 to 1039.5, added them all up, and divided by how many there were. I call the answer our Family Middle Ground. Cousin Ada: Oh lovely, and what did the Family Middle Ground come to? 90.01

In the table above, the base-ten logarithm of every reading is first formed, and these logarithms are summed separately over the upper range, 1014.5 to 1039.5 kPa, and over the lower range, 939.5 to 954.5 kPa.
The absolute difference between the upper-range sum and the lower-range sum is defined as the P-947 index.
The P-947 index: 4.0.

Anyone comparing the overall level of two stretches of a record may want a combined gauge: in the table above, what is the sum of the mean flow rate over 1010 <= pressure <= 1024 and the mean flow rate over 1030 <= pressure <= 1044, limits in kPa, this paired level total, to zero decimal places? 185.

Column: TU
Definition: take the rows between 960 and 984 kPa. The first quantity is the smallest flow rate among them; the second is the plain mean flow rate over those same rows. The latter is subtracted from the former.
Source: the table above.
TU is -1.9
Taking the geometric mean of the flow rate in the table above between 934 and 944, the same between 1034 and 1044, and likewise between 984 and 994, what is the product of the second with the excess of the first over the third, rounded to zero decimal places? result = 284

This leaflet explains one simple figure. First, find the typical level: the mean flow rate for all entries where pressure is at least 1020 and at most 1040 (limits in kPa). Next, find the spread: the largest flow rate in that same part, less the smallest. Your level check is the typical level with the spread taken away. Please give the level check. 87.4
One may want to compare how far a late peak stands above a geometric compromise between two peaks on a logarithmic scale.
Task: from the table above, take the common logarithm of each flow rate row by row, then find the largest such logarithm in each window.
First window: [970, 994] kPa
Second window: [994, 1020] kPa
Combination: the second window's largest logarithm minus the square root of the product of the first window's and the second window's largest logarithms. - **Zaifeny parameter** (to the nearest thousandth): 0.004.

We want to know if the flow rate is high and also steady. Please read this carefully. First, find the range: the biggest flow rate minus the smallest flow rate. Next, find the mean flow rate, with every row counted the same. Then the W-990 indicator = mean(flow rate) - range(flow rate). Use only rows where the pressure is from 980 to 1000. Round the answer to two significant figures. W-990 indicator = 85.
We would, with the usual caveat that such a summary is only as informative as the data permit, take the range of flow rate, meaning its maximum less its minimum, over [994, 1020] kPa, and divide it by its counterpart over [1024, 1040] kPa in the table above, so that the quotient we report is 9.4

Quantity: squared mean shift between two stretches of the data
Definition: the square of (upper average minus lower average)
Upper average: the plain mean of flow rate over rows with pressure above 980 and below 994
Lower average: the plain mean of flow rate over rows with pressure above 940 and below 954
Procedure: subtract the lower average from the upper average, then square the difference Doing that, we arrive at 0.0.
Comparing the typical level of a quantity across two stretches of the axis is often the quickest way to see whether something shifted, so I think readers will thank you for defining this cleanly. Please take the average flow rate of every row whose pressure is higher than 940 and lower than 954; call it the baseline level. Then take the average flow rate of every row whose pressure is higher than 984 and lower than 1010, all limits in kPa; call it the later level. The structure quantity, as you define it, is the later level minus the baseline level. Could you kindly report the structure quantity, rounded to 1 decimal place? 1.5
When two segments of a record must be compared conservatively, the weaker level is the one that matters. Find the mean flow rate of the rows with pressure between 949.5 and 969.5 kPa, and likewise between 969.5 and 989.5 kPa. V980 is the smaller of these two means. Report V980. 89.1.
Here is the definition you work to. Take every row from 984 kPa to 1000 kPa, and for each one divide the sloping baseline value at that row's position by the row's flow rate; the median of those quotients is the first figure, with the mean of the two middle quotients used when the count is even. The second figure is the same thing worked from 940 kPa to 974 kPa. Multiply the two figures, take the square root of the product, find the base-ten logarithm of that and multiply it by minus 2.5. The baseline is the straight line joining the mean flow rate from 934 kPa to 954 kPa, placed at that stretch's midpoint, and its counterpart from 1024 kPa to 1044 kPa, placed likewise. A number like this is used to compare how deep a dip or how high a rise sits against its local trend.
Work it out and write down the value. -0.015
